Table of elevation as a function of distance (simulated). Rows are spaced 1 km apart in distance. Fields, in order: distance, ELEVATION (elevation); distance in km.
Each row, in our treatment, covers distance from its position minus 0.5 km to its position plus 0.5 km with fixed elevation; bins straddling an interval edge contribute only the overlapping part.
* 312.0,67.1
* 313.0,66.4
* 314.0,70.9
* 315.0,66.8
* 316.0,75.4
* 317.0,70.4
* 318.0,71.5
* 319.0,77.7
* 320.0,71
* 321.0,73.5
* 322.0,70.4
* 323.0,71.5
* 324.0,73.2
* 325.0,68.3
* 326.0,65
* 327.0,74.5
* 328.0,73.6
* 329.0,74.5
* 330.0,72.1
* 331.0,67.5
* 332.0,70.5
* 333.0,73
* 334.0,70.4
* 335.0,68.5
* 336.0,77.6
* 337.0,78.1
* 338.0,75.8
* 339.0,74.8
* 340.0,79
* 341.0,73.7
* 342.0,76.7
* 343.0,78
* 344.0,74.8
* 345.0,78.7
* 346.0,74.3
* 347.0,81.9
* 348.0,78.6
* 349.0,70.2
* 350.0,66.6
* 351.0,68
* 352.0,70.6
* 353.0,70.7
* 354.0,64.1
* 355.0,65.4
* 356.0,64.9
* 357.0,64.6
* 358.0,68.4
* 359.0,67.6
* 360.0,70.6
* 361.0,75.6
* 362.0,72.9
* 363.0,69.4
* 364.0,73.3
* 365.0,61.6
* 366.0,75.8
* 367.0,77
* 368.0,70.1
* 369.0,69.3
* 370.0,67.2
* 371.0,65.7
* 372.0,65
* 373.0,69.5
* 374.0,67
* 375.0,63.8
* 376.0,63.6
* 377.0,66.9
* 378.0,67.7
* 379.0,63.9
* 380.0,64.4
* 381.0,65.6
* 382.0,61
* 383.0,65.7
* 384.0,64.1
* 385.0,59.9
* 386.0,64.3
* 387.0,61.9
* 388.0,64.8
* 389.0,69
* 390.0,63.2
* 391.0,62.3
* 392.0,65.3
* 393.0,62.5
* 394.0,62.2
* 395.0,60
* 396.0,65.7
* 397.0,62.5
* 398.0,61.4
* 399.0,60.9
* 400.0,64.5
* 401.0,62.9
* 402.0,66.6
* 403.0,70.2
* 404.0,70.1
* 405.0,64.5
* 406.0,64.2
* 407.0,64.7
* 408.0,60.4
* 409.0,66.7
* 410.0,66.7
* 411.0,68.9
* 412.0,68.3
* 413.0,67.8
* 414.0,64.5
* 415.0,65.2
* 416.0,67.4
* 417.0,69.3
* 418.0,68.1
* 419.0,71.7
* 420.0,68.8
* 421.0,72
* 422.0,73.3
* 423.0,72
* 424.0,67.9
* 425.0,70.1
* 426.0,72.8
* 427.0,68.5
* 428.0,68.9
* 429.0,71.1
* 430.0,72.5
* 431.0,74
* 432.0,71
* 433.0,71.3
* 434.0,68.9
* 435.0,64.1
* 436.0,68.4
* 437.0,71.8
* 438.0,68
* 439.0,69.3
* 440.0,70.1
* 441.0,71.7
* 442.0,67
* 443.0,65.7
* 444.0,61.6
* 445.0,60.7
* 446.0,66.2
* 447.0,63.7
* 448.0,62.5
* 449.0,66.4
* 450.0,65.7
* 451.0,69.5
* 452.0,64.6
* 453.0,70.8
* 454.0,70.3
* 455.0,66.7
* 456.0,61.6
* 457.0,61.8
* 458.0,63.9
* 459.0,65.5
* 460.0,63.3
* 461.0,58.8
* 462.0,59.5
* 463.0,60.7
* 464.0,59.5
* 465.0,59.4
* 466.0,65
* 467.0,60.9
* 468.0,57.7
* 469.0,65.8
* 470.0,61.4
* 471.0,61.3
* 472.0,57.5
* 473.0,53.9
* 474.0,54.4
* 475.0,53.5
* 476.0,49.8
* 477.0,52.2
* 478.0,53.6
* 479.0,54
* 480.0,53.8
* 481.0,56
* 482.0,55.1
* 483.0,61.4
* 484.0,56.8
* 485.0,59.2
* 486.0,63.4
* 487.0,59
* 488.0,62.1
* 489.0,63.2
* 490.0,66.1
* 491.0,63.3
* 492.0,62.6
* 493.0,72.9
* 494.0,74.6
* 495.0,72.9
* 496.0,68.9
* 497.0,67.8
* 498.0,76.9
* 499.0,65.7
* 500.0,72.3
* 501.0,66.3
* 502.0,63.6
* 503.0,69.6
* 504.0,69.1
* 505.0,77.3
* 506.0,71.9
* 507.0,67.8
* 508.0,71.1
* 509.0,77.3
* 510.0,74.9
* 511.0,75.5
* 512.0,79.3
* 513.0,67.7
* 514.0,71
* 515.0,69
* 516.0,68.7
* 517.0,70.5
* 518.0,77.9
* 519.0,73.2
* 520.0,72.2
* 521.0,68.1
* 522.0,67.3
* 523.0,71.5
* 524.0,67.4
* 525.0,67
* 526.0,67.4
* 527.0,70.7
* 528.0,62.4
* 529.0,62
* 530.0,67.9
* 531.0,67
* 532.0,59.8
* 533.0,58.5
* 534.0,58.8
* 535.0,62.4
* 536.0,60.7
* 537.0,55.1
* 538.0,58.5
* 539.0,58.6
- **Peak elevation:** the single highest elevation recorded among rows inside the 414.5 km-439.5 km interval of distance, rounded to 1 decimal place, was 74.0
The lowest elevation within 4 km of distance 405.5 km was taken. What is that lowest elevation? 60.4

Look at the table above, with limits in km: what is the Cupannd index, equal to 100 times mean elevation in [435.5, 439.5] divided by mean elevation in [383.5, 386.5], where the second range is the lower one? 111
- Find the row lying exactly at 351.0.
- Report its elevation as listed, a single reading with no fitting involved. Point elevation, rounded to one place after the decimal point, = 68.0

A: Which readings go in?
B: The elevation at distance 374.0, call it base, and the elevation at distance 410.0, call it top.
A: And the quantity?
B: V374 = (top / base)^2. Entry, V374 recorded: 1.0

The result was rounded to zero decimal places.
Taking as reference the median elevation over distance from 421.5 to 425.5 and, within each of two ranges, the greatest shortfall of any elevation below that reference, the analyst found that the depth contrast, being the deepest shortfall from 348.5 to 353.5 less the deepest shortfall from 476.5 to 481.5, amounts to -14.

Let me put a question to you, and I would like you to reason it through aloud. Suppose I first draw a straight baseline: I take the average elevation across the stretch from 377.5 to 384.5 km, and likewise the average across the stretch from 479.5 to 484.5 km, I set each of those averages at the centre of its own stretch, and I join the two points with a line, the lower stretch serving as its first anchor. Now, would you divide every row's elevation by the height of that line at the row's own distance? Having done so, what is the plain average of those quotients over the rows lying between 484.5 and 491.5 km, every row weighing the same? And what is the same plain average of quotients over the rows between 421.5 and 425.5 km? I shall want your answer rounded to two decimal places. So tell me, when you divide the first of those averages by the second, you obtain 0.96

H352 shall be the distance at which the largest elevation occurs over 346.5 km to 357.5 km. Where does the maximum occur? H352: 347.0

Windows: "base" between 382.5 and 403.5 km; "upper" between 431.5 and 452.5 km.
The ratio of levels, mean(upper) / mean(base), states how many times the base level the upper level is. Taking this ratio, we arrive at 1.05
